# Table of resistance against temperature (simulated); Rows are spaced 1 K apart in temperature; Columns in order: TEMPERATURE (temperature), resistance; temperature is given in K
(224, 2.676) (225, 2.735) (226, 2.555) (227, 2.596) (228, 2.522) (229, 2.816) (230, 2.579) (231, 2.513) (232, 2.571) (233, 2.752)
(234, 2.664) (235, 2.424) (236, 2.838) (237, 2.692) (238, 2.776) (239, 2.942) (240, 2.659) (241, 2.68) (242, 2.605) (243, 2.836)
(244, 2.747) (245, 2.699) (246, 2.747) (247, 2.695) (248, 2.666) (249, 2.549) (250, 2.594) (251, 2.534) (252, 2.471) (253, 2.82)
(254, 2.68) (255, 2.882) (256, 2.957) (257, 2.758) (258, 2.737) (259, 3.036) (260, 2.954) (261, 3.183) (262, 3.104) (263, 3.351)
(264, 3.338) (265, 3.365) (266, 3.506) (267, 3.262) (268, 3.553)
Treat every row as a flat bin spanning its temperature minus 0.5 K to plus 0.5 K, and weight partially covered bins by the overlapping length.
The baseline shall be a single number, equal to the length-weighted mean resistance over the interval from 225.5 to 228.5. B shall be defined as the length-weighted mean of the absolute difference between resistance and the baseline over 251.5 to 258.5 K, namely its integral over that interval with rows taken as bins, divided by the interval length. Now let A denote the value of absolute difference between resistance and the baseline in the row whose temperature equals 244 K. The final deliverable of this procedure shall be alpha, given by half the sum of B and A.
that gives 0.21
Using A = 0.19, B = 0.22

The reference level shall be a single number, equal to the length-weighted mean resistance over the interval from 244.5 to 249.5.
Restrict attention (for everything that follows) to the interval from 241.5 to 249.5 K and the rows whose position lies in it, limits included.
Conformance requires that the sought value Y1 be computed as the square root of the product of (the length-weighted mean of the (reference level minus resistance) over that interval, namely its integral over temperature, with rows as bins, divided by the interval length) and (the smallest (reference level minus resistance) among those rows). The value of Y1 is 0.1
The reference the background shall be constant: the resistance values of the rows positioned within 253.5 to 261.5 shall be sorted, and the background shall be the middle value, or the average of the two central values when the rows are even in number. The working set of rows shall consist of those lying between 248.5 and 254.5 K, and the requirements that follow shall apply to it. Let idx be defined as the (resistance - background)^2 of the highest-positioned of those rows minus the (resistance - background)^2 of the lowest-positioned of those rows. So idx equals -0.08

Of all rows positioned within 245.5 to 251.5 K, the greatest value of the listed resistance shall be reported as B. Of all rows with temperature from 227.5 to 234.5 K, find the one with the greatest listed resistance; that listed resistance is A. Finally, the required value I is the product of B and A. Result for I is 7.7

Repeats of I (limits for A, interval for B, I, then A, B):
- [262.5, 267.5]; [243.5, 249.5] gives 9.6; 3.506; 2.747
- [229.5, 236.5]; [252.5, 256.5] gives 8.4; 2.838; 2.957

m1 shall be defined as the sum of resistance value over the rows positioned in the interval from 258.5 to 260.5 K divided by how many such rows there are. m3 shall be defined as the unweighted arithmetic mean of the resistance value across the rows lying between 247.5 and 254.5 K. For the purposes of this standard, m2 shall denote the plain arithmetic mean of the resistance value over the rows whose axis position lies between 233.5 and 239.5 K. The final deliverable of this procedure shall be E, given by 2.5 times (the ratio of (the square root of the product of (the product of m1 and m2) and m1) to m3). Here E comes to 4.72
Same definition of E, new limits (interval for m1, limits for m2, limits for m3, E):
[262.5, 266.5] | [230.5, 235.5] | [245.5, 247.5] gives 5.01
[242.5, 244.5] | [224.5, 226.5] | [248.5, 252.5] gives 4.47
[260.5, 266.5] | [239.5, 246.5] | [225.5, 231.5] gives 5.24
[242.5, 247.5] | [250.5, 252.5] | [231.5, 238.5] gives 4.06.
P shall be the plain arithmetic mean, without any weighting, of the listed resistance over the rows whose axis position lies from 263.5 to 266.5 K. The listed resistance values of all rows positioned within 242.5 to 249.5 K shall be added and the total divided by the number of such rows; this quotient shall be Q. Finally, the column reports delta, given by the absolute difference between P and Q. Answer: 0.70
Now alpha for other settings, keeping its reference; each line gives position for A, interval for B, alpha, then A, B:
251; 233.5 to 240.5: 0.11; 0.02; 0.19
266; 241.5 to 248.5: 0.55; 0.95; 0.16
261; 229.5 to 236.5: 0.37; 0.63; 0.11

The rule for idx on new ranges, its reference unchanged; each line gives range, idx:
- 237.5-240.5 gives 0.05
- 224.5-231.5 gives 0.13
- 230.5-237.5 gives -0.11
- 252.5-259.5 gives 0.00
